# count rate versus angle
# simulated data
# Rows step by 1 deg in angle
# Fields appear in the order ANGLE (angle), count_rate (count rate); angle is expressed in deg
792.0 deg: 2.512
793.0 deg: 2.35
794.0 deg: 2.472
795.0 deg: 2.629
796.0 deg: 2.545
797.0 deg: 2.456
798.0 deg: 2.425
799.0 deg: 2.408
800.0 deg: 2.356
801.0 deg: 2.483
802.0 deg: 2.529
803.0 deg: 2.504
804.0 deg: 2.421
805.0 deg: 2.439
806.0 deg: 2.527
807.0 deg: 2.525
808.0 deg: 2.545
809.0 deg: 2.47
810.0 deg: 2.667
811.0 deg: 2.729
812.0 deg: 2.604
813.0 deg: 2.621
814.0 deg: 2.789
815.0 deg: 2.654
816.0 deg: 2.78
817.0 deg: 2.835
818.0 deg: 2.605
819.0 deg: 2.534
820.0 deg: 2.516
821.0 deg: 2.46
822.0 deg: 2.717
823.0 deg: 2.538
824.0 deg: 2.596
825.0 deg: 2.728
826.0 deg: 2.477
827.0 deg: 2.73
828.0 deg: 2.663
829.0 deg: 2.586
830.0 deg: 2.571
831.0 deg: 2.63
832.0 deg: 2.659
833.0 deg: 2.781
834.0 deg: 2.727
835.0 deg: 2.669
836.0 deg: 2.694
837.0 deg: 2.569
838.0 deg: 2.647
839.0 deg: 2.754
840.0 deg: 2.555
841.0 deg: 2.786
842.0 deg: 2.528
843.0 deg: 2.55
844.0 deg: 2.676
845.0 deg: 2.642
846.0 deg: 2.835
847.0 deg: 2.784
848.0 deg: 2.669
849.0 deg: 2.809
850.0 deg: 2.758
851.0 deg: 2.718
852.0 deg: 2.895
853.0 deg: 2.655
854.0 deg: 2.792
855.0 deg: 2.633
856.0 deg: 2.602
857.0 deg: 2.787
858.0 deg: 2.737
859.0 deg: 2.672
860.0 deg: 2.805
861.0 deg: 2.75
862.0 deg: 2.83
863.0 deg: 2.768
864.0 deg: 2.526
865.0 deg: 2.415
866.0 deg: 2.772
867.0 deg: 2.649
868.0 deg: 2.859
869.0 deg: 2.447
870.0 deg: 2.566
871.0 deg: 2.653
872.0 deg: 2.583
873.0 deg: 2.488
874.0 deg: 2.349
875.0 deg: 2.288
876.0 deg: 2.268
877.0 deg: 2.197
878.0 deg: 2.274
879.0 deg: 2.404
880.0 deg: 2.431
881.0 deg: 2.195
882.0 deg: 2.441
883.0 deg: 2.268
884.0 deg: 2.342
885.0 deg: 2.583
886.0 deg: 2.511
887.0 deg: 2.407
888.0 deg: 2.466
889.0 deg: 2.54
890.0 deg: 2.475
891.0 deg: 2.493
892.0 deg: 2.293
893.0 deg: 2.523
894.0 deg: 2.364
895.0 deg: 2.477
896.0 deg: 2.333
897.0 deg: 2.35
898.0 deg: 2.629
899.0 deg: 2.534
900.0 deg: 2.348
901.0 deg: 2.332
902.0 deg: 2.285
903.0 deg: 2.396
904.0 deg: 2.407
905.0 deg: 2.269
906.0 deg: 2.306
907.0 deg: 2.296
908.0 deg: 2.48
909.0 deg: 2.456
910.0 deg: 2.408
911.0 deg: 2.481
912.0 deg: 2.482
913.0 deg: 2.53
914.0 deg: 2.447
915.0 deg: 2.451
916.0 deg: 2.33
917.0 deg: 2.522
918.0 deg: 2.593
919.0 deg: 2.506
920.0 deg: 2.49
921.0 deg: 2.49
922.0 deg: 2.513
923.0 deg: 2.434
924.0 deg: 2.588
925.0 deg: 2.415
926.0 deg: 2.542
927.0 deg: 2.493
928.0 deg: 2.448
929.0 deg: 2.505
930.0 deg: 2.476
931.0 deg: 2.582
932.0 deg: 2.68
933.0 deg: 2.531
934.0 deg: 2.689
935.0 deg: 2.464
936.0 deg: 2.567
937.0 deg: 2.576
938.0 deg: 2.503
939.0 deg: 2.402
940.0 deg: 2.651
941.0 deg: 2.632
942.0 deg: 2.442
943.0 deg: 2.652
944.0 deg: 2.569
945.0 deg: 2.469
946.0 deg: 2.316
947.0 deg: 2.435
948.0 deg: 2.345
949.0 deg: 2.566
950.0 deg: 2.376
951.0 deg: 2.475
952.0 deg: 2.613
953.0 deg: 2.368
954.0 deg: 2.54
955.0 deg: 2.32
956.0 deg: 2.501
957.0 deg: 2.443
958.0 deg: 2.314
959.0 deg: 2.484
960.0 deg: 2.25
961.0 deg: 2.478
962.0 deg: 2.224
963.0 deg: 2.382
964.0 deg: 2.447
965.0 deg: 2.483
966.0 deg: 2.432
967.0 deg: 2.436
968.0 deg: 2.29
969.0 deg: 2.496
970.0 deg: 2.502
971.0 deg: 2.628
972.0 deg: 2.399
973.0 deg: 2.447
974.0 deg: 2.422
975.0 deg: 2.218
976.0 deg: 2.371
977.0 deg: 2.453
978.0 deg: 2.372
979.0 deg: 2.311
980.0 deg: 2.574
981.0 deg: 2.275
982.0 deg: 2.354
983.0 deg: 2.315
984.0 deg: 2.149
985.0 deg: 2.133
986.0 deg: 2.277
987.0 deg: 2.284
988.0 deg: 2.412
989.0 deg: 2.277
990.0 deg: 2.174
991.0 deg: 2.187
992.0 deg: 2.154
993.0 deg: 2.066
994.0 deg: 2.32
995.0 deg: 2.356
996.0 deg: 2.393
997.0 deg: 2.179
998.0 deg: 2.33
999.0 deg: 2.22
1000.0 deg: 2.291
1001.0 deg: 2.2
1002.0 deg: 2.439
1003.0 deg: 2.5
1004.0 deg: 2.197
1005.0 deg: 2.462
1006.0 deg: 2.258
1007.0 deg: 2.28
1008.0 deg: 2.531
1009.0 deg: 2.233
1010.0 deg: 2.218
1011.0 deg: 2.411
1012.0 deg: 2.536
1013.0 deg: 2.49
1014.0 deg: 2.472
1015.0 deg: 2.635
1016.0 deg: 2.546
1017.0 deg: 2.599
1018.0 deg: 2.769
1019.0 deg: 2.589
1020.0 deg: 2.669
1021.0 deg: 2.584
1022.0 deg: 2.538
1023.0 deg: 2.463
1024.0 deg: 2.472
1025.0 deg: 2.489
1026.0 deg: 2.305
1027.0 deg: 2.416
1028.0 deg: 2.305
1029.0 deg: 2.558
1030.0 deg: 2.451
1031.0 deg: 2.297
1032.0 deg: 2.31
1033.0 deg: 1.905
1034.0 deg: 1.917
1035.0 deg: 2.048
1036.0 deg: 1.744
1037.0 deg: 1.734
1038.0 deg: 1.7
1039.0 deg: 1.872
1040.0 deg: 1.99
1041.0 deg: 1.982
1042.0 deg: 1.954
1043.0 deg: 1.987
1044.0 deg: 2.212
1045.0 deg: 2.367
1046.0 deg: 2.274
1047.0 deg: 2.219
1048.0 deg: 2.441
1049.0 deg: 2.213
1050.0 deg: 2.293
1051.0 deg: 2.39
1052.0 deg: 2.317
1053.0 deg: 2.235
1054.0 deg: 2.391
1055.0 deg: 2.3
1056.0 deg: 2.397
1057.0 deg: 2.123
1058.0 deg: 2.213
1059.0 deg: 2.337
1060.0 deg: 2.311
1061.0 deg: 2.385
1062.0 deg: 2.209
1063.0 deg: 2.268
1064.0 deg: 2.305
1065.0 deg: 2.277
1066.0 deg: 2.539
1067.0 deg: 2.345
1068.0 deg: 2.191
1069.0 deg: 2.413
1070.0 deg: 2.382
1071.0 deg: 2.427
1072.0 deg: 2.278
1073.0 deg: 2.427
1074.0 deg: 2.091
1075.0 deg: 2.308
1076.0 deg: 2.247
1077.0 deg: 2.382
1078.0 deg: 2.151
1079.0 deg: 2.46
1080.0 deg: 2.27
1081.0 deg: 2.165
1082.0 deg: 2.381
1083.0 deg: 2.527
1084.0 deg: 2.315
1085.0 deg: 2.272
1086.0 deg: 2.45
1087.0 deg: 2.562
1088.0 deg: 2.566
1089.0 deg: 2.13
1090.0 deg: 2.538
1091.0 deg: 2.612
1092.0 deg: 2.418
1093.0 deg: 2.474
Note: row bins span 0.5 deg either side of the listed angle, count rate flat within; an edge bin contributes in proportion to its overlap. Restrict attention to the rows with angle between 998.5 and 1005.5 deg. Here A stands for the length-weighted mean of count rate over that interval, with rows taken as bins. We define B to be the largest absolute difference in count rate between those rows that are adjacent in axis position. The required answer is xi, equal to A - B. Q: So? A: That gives 2.03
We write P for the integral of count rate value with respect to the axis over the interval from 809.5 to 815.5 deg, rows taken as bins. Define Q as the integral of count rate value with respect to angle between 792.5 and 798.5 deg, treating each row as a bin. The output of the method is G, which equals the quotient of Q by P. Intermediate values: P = 16.1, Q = 14.9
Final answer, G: 0.93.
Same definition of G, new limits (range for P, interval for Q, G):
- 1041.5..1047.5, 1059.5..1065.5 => 1.06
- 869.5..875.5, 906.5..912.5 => 0.98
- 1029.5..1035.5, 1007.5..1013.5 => 1.12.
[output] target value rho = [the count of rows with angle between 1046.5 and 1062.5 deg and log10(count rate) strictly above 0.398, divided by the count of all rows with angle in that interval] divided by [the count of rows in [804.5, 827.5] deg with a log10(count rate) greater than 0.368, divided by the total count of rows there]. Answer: 0.0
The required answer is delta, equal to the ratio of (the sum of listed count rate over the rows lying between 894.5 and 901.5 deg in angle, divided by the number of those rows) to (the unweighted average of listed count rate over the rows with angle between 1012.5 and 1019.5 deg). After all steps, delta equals 0.94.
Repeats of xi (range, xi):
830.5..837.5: 2.55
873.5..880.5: 2.19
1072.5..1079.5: 1.96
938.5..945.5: 2.30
